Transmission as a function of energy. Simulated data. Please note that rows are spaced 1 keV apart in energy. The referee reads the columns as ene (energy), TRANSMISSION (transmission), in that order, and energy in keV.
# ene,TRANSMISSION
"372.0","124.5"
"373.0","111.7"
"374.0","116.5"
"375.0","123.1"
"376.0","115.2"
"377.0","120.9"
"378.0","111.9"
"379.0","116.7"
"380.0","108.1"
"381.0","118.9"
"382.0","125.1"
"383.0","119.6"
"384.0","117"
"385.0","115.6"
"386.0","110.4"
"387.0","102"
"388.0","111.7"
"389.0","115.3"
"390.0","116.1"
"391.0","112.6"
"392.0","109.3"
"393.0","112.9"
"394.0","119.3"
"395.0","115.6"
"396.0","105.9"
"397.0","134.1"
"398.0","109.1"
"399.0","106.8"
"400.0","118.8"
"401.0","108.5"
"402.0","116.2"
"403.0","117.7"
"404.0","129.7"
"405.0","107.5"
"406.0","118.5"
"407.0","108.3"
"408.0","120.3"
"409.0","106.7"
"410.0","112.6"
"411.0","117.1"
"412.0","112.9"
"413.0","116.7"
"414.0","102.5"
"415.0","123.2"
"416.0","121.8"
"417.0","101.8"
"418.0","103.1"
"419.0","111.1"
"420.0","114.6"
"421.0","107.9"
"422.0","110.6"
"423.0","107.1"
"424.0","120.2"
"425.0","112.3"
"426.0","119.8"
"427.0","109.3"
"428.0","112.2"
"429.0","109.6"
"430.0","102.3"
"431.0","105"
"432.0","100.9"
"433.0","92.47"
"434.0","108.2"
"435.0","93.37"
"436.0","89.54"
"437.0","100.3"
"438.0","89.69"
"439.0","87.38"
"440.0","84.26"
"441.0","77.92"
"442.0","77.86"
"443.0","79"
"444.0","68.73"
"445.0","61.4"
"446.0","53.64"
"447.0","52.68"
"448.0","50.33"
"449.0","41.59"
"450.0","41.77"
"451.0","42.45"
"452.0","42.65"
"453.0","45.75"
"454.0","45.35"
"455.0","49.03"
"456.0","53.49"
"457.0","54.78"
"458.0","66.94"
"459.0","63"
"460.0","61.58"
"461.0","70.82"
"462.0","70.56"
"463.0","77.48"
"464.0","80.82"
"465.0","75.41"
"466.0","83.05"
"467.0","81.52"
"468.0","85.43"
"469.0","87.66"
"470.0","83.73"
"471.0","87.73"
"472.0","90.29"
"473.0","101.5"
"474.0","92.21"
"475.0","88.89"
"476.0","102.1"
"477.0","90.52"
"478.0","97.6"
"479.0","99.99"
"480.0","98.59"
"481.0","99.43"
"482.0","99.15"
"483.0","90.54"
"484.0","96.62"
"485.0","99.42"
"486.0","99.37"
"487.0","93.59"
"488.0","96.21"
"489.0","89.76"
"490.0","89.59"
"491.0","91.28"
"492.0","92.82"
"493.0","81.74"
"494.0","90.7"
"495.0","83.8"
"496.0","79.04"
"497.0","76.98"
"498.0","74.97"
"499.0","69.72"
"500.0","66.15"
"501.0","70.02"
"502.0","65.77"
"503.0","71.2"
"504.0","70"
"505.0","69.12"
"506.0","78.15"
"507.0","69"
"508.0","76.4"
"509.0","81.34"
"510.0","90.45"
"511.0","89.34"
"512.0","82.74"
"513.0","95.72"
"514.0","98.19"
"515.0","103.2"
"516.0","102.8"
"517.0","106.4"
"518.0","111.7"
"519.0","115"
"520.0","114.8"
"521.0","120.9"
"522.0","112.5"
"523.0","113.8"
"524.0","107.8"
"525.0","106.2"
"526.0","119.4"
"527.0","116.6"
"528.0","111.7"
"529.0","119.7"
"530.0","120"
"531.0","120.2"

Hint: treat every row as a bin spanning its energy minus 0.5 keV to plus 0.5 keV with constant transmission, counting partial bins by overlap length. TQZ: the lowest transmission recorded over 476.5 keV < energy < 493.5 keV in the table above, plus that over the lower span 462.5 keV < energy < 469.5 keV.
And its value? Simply 157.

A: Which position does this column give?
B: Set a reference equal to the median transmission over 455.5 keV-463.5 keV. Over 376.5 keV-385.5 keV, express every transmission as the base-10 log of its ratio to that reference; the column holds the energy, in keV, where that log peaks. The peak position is 382.0 keV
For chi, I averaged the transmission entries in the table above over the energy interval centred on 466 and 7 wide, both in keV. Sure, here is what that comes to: 82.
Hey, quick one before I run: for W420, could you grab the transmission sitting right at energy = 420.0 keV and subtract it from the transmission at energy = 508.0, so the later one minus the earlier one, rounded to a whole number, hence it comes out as -38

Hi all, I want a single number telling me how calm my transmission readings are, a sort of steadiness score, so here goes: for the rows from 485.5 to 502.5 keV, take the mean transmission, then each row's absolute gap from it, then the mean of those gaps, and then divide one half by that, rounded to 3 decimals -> 0.053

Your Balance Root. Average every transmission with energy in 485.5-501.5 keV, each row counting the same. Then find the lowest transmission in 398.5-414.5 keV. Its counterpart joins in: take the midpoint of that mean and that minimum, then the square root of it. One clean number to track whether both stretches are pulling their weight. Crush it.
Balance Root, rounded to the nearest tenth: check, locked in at 9.7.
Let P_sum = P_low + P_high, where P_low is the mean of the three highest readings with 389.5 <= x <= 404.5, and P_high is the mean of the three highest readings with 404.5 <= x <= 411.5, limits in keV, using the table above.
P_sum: 246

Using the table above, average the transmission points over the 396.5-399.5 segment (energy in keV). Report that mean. 116.7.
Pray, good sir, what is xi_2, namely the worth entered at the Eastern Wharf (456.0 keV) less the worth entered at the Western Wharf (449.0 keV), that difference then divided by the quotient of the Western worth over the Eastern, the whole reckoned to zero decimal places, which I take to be 15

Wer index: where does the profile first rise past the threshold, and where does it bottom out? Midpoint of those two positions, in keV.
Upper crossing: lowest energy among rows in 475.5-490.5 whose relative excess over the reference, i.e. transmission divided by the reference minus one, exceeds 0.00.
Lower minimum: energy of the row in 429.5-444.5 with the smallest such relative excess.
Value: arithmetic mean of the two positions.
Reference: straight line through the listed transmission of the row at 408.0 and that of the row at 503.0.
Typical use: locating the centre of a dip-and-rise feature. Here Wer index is 460.0 keV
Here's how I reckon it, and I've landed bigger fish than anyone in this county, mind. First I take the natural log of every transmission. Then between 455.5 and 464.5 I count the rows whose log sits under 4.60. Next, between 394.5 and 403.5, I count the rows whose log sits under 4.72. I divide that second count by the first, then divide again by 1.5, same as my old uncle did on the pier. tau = 0.30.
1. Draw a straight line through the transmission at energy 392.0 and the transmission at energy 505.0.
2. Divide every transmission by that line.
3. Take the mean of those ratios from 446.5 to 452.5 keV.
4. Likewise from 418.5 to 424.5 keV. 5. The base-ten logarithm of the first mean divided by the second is -0.35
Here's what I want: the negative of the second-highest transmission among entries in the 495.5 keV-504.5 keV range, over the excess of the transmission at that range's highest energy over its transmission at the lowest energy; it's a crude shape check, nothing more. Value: 9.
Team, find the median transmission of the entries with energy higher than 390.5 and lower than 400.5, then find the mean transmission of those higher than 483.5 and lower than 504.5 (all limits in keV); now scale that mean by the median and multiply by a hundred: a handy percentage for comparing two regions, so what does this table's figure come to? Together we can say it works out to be 74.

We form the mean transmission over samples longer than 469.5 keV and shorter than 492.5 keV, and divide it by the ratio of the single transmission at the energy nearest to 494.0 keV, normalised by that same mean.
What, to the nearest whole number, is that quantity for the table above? 98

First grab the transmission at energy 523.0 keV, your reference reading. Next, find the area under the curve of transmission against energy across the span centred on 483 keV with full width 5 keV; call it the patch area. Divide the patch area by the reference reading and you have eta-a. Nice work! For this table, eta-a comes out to 4.3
